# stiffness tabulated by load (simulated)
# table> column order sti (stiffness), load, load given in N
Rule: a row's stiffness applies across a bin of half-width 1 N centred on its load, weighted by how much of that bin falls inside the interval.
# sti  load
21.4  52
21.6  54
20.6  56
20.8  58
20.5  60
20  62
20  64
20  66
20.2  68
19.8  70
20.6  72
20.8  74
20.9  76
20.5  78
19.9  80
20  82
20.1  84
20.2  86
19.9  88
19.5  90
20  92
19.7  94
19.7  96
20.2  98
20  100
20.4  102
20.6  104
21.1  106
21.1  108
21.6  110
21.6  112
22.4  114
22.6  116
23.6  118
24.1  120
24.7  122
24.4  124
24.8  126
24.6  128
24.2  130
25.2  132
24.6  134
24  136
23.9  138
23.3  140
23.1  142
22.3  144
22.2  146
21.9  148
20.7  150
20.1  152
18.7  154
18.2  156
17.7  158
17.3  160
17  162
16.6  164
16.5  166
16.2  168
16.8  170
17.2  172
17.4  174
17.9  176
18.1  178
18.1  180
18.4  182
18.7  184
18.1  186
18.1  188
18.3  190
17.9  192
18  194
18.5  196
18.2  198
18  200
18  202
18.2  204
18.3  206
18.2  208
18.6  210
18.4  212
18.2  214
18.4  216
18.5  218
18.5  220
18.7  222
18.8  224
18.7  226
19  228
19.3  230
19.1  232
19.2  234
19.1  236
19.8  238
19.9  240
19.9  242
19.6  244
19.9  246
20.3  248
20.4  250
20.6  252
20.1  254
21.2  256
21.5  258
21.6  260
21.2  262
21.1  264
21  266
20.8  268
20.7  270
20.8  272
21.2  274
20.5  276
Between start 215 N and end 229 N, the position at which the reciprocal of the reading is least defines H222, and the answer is 228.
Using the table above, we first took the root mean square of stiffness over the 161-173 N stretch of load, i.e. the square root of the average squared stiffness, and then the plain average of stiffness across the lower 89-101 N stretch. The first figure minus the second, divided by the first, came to -0.19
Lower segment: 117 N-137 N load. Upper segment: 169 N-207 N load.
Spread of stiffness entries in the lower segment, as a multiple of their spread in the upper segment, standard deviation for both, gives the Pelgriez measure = 1.0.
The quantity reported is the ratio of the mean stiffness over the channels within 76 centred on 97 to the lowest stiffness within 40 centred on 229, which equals 1.18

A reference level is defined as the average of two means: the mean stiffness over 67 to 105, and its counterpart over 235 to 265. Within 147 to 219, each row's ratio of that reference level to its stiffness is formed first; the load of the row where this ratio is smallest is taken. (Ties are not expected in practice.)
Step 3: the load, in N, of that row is 148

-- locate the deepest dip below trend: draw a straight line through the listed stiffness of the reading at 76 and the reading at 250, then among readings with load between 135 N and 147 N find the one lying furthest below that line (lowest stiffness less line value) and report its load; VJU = 146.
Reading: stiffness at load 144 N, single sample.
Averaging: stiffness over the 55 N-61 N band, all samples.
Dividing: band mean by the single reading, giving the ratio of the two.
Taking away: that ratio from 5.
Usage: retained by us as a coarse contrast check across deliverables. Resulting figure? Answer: 4.07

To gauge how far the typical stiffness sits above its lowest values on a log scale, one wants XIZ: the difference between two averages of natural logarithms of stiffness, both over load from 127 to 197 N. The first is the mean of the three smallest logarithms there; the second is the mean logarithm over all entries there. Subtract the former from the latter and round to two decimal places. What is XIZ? 0.17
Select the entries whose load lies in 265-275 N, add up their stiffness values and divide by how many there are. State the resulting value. 20.9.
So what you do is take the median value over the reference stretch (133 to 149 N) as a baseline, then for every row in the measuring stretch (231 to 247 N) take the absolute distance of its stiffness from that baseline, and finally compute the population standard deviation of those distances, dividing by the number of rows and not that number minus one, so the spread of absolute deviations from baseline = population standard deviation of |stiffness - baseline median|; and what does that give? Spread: 0.35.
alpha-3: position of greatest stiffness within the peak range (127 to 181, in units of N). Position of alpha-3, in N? 132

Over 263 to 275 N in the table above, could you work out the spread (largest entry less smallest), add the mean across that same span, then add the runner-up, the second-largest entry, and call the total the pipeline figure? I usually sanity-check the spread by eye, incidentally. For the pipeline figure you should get 43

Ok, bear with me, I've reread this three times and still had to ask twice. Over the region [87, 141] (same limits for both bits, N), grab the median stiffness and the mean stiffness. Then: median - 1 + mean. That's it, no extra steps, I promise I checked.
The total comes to 44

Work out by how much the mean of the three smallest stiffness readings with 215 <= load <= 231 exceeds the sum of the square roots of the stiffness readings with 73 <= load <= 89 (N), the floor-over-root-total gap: -18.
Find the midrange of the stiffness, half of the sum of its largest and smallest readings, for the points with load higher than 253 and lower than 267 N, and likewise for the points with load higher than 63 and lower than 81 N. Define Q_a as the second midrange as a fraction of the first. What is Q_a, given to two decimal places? 0.98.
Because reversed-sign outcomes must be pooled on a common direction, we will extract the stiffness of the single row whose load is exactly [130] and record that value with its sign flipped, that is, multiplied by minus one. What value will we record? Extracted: -24.2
